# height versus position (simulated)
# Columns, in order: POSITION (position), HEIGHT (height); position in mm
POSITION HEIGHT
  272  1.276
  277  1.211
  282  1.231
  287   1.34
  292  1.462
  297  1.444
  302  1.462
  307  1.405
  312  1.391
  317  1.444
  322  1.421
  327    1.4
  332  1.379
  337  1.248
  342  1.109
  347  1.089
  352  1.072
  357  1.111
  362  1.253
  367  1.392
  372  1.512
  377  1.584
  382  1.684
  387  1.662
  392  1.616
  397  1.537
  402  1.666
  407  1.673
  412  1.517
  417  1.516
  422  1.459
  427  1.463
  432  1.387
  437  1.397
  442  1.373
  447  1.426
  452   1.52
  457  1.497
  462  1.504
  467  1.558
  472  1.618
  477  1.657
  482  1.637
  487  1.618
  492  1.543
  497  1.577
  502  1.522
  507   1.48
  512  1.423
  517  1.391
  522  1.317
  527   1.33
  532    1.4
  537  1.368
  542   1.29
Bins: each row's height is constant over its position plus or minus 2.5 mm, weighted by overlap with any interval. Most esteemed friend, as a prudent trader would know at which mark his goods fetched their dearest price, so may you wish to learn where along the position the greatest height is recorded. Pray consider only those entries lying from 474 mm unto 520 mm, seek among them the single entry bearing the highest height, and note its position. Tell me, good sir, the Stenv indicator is 477 mm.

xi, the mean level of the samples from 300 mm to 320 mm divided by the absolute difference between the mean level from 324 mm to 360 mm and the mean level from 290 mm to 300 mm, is 6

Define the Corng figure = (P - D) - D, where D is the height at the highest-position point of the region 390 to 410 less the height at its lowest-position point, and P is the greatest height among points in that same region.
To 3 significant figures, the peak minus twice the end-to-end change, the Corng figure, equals 1.56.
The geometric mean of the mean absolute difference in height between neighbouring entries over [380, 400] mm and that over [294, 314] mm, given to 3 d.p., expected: 0.038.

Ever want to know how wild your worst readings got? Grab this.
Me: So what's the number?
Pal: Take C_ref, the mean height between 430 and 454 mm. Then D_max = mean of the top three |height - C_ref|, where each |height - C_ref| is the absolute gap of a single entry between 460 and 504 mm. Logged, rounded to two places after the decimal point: 0.22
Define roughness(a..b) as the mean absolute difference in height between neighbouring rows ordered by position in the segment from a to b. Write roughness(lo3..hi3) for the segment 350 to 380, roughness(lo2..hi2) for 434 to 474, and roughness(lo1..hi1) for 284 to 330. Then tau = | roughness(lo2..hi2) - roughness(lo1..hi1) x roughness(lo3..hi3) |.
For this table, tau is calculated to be 0.0408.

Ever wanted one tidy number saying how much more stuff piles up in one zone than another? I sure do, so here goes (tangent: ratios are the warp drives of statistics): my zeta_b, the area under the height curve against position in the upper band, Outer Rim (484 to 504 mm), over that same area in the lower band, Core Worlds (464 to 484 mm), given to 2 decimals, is 0.97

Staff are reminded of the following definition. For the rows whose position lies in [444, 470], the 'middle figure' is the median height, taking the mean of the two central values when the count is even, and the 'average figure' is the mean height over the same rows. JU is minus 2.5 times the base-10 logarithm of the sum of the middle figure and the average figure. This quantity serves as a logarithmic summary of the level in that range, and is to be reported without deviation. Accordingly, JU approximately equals -1.19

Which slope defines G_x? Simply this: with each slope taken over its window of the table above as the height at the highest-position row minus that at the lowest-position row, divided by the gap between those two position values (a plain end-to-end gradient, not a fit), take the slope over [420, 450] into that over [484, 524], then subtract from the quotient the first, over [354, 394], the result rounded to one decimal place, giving 6.5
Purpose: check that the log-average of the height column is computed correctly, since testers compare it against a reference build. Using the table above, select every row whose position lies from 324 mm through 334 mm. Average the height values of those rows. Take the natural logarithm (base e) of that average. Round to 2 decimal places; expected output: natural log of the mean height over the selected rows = 0.33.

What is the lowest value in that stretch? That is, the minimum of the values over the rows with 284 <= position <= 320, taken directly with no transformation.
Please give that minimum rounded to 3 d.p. 1.340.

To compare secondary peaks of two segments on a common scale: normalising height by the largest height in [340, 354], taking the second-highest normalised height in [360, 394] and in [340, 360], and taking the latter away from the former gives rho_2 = 0.50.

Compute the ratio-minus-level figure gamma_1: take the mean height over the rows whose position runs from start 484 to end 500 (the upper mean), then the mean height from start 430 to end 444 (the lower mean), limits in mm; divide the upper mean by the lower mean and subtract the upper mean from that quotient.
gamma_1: -0.44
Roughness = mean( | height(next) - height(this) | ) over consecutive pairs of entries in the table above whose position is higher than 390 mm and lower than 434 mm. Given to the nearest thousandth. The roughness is 0.064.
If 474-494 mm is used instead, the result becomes 0.038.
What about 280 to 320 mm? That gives 0.056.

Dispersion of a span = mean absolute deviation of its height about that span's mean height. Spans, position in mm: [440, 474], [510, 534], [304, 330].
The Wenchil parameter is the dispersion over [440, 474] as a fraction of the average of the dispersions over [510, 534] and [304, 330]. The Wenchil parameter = 2.1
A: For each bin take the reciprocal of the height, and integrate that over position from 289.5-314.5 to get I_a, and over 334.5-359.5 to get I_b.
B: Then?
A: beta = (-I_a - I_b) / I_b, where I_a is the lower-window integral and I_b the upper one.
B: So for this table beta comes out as -1.78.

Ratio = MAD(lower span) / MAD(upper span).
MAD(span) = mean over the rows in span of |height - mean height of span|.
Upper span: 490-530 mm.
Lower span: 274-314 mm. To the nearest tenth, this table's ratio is 1.0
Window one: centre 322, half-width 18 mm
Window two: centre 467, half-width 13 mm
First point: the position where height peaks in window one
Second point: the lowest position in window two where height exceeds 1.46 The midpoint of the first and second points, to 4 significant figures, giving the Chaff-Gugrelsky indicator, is 387.0 mm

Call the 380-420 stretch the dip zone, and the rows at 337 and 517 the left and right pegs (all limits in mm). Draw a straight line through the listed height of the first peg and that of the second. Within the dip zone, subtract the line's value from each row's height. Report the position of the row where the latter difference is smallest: 417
